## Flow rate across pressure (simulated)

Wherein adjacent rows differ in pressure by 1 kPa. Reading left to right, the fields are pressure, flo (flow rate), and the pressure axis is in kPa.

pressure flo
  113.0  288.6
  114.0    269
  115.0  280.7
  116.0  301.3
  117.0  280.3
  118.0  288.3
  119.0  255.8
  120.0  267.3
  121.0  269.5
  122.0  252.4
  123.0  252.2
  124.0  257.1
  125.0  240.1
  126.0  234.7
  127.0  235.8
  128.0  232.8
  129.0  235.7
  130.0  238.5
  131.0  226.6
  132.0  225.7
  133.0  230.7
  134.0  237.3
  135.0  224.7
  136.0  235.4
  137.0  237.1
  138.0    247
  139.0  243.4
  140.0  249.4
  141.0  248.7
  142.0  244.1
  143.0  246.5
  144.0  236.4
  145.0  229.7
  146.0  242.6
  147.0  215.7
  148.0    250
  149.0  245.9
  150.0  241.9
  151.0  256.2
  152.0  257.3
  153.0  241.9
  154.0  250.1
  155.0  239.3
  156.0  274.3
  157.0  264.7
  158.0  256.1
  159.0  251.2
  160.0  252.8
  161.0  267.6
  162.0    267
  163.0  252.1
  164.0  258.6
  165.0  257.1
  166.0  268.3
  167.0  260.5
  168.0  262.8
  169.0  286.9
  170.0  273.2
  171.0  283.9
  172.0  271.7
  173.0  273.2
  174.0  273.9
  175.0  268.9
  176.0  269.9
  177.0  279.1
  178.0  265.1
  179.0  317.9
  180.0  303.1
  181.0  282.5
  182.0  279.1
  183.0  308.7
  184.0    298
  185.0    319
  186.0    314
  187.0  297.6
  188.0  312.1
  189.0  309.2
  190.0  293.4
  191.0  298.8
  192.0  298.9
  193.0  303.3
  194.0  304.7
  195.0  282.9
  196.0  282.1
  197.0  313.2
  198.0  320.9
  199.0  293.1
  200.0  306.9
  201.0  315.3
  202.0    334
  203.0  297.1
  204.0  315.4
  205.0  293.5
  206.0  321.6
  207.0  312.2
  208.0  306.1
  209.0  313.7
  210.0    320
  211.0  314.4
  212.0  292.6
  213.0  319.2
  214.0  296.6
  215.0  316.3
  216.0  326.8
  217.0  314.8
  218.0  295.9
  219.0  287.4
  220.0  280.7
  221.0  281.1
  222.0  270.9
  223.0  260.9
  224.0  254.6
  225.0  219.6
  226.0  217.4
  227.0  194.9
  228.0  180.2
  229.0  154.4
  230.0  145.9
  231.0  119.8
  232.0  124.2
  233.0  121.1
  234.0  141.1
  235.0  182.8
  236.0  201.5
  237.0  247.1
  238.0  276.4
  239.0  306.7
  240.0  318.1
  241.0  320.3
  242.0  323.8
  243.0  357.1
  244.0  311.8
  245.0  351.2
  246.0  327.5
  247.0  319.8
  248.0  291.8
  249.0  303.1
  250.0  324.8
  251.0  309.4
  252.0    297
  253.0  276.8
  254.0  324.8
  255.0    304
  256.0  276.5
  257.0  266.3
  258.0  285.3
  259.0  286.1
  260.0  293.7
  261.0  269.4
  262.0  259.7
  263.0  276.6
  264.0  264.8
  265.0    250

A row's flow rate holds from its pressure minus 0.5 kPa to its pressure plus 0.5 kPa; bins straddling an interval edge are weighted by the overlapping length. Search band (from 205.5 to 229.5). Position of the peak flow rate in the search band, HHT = 216.0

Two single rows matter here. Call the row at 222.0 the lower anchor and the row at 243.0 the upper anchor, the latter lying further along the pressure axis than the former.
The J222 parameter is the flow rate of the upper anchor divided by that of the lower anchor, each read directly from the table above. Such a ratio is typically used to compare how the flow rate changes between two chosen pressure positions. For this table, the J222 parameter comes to 1.32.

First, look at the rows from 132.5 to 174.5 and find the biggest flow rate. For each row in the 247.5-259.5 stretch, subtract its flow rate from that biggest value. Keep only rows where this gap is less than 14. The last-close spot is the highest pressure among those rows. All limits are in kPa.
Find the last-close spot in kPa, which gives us 259.0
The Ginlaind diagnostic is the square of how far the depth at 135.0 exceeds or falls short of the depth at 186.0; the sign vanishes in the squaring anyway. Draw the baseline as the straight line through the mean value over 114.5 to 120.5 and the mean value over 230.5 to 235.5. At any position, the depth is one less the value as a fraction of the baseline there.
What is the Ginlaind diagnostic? 0.54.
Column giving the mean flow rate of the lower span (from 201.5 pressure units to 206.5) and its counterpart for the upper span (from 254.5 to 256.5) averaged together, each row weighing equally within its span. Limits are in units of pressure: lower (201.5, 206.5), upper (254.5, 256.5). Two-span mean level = 301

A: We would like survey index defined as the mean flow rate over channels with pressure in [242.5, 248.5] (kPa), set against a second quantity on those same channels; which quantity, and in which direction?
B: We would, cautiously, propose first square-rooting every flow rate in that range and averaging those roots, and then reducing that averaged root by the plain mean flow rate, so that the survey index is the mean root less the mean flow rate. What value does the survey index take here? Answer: -308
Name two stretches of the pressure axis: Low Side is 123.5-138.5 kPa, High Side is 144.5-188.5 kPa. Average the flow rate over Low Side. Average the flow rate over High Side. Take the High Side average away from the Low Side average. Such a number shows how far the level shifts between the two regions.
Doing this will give -33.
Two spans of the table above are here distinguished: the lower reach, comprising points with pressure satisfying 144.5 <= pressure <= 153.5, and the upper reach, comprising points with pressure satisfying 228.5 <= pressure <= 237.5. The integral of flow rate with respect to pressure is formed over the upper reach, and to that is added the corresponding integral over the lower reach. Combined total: 3619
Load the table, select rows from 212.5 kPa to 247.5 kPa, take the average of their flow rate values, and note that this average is 256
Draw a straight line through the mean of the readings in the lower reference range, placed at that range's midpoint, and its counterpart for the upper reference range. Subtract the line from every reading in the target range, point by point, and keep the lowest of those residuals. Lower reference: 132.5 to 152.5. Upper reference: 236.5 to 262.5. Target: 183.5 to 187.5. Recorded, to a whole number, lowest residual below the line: 32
